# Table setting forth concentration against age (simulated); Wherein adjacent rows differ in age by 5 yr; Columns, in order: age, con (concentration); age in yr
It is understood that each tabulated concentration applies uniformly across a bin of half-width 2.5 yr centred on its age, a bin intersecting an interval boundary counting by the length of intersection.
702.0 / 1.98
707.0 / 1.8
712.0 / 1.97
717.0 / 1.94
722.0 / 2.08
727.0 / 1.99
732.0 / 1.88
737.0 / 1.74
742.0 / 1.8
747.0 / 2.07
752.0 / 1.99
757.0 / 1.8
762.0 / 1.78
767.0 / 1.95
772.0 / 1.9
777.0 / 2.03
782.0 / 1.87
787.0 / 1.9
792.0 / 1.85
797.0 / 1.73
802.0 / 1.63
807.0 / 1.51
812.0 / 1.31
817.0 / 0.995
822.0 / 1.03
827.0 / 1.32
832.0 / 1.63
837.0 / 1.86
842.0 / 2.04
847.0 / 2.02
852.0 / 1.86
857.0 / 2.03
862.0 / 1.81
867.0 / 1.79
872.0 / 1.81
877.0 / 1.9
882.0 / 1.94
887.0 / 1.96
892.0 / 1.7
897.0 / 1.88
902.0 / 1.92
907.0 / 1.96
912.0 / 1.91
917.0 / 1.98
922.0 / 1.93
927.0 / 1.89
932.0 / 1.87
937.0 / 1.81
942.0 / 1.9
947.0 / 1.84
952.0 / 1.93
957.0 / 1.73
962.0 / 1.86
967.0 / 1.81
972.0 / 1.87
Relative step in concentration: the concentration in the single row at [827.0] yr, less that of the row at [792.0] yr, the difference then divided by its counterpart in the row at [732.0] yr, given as -0.28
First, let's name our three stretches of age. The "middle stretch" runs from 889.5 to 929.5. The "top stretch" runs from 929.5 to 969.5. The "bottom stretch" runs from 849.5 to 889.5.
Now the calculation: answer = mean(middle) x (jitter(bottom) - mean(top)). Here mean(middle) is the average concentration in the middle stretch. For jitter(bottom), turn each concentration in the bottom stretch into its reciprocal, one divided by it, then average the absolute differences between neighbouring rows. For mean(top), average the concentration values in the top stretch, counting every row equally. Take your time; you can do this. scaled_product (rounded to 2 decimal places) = -3.45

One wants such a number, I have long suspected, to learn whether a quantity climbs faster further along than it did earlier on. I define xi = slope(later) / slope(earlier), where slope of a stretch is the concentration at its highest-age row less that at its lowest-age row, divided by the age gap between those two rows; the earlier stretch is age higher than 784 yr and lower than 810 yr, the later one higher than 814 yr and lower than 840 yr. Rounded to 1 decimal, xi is -2.2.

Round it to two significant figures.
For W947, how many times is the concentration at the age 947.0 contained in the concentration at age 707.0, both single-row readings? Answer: 0.98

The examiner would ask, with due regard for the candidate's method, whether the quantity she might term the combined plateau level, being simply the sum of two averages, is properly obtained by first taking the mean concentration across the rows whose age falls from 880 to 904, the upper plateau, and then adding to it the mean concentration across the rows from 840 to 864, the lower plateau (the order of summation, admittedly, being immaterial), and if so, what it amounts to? 3.83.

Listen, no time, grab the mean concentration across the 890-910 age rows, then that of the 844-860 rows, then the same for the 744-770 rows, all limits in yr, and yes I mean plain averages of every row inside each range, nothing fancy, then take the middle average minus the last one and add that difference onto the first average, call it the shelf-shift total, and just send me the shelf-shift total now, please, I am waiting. 1.92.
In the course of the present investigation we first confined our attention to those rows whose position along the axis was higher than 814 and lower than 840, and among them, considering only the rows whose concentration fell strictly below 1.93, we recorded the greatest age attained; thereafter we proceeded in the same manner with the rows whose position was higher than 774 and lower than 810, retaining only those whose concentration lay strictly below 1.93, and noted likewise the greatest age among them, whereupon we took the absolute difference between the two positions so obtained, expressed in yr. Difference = 30 yr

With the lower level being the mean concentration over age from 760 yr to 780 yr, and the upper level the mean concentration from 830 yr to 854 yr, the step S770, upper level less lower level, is -0.03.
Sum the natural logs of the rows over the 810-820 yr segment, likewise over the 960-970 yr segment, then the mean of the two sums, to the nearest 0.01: 0.74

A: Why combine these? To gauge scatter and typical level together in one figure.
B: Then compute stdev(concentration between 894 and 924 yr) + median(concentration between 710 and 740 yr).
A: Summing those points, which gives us 1.99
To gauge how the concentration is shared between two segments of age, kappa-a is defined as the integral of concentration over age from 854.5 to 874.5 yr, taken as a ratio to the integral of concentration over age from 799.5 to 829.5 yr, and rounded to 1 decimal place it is 1.0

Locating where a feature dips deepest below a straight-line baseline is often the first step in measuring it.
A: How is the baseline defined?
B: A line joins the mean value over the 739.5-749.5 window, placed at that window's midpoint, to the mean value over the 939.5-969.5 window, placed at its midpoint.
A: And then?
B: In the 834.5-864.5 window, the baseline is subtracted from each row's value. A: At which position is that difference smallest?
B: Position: 862.0 yr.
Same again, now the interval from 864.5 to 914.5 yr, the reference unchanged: 892.0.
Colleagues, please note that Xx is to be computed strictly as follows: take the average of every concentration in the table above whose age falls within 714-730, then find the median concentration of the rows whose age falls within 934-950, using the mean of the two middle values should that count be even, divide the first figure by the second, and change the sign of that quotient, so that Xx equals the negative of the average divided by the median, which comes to -1.09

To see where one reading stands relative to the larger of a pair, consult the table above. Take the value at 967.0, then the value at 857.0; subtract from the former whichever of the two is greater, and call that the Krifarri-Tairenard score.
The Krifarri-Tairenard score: -0.22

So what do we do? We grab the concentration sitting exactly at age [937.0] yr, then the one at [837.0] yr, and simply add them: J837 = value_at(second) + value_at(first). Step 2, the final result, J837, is 3.67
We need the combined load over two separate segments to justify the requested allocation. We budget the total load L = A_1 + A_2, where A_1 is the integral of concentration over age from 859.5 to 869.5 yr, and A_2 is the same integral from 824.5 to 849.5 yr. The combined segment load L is 62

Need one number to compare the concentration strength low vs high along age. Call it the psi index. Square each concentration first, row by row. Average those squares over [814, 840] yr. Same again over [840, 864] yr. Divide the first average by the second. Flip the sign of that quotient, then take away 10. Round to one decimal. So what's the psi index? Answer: -10.5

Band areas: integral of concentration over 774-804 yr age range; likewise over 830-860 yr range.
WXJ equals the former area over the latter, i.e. 0.96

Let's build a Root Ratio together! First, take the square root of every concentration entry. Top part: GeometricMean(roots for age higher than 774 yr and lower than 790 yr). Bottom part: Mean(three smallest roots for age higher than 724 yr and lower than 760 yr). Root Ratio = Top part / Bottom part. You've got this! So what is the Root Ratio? 1.04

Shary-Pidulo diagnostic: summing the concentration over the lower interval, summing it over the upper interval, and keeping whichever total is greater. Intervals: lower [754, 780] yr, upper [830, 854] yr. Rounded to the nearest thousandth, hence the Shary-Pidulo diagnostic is 9.460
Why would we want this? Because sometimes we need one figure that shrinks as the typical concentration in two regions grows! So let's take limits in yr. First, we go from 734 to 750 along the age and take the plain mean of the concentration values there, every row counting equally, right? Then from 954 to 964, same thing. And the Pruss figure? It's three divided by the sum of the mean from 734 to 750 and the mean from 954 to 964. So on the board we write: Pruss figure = 0.82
